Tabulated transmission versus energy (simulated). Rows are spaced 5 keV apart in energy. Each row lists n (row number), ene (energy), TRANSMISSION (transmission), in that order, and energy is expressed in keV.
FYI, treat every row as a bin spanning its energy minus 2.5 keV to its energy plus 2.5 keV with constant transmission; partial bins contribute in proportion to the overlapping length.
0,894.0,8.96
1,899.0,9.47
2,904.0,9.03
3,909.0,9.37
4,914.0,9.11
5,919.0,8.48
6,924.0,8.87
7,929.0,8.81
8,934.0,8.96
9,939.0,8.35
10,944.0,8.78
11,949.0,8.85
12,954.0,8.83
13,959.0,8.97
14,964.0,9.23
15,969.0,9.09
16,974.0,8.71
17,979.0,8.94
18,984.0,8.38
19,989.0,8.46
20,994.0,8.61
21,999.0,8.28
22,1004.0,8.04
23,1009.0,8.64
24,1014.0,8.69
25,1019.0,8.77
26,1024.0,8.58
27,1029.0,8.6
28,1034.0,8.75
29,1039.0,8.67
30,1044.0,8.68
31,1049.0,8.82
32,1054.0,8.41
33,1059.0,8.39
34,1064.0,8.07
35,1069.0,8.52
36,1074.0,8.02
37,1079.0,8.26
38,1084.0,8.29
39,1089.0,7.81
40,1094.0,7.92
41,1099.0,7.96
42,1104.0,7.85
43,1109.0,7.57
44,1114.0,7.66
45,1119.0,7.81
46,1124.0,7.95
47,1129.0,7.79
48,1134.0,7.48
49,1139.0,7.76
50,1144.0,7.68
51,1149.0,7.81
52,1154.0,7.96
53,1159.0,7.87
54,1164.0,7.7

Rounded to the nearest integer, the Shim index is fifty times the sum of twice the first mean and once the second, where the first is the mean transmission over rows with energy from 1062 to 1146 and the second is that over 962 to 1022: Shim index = 1223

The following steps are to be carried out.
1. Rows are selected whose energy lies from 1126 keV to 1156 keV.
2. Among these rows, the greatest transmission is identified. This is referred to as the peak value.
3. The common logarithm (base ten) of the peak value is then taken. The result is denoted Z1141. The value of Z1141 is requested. 0.901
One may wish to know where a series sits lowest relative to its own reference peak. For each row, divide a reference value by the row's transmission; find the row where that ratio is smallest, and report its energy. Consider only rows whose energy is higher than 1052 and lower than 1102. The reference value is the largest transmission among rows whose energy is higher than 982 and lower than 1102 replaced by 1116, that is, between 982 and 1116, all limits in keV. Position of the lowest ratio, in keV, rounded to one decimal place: 1069.0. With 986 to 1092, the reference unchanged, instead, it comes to 1049.0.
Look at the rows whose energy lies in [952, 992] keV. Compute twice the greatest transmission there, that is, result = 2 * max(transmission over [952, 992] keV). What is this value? 18.5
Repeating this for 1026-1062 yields 17.6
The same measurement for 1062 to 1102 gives 17.0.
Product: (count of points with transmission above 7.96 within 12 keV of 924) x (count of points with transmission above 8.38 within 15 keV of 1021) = 30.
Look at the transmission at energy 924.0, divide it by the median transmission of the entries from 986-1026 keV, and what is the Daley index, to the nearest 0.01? 1.03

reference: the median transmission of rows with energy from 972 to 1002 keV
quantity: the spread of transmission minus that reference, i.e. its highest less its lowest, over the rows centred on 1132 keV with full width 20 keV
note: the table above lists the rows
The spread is 0.47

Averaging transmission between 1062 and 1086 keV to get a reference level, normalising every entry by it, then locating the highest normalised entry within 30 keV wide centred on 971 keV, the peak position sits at 964.0 keV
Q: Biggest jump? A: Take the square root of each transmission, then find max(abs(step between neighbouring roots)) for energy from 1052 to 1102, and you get 0.087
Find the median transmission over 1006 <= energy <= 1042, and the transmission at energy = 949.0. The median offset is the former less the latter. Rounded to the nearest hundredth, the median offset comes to -0.18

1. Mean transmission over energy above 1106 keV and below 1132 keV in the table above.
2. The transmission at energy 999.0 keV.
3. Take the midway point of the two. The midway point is 8.02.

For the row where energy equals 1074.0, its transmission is 8.02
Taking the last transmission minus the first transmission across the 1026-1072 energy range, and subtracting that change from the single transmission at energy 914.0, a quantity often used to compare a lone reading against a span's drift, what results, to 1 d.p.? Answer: 9.2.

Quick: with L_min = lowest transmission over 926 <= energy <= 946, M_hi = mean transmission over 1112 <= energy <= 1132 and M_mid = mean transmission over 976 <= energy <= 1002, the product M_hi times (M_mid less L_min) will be 1.4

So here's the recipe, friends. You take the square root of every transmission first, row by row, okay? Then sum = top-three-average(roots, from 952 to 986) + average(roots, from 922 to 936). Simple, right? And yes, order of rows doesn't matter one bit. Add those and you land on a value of 6.00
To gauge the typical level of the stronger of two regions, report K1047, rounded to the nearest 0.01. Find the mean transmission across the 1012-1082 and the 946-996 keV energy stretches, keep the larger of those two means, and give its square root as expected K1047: 2.97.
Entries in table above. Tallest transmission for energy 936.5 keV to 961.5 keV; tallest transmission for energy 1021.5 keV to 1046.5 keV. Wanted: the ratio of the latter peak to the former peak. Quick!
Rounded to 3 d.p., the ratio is 0.975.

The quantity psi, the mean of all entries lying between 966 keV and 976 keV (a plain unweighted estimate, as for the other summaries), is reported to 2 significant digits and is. 8.9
